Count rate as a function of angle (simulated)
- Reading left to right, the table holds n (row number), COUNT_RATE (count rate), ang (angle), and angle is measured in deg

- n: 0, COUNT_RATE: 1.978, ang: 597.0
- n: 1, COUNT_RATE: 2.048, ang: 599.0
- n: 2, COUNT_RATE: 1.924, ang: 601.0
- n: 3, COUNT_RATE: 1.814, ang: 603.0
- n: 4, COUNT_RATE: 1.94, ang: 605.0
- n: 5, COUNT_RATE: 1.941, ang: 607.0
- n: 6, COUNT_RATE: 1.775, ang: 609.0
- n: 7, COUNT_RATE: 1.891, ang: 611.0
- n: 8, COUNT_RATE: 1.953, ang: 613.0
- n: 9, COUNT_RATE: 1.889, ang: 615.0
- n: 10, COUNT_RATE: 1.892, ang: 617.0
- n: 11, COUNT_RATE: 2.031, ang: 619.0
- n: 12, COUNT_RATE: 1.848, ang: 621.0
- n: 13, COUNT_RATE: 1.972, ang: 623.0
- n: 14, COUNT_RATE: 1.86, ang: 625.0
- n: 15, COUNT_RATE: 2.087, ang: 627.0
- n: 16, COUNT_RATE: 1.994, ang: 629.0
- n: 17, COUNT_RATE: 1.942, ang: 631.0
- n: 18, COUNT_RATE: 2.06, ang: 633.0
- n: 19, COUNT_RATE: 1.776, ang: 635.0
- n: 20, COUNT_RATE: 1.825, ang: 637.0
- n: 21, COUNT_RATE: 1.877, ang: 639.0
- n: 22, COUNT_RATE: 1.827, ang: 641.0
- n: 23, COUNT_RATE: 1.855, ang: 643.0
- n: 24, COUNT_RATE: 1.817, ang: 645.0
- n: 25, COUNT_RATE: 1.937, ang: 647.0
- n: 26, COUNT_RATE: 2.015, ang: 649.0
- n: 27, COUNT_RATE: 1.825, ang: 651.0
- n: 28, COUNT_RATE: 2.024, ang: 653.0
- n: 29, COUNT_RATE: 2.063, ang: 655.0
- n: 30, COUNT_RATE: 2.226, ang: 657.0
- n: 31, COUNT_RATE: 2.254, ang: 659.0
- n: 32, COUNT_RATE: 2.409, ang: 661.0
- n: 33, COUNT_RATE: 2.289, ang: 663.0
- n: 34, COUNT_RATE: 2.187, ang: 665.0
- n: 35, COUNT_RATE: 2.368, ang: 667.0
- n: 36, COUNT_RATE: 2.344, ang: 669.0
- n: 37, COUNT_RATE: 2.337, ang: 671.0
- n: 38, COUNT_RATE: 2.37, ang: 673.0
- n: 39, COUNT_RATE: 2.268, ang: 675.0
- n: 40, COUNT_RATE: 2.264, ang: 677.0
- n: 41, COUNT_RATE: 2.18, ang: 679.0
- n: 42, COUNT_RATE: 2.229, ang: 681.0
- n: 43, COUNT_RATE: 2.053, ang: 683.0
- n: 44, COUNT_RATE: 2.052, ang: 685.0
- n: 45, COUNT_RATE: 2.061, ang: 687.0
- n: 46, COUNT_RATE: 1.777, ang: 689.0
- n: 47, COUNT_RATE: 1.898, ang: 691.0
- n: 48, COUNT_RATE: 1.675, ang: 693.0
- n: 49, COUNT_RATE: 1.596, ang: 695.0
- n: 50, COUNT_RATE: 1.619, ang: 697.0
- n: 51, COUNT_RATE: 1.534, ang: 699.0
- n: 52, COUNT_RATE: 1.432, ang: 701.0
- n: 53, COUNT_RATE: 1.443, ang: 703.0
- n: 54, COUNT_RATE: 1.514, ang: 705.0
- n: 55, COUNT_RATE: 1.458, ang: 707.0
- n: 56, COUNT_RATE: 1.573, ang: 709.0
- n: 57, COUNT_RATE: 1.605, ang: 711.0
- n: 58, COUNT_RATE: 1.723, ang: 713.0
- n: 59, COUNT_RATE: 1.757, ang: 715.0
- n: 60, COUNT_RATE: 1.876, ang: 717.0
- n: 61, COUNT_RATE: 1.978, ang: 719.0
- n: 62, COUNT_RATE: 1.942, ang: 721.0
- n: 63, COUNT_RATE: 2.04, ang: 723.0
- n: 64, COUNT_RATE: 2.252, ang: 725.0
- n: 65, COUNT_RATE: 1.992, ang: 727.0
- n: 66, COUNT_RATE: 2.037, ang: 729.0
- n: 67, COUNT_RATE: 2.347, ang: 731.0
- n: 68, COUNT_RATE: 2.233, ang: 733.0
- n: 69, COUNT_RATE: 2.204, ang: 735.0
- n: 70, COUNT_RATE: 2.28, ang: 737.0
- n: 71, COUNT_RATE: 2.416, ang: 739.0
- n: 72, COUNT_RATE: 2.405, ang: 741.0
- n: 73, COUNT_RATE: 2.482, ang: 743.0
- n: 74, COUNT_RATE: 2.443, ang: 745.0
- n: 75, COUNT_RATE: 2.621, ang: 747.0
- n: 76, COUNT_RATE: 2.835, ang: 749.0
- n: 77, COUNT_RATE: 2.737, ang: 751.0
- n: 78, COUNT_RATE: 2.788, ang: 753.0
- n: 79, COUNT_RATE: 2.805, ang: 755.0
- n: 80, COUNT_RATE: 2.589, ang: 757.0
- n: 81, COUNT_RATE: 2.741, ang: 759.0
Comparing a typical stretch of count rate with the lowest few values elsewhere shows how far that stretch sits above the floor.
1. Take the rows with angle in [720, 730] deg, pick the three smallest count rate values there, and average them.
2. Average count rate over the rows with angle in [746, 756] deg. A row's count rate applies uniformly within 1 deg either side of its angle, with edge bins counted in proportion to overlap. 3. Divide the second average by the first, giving 1.39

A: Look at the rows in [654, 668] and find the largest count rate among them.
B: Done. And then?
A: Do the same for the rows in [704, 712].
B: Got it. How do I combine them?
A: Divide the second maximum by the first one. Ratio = 0.67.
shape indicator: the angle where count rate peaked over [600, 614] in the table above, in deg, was 613.0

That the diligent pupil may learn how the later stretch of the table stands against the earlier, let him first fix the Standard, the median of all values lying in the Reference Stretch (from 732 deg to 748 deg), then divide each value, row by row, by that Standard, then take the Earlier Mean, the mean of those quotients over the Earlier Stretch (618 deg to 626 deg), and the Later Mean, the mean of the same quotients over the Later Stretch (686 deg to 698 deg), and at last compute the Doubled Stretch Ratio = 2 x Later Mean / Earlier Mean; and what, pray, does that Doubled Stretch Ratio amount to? 1.84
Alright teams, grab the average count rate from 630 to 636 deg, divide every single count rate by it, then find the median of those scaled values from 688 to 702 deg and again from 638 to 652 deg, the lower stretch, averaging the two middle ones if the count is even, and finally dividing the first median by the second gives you 0.87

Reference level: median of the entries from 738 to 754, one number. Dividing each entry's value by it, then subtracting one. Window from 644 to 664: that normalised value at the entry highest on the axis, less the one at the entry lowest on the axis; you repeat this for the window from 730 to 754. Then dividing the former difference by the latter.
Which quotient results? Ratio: 1.1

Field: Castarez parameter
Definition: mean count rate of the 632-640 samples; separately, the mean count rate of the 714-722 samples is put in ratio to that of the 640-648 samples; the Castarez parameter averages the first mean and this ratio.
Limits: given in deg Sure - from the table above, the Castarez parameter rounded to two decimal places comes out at 1.45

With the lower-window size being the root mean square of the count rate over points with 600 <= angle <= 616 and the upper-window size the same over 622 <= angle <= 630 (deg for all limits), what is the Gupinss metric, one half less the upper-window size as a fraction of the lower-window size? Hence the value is -0.55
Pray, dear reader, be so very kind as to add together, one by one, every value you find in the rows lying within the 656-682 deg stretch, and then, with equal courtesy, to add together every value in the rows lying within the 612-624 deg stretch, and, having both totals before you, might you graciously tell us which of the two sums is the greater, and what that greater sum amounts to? 30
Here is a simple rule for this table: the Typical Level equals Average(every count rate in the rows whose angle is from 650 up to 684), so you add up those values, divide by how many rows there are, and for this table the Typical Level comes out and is 2.2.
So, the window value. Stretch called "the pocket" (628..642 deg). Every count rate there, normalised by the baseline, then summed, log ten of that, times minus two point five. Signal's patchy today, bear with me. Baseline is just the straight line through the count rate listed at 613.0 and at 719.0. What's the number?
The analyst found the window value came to -2.08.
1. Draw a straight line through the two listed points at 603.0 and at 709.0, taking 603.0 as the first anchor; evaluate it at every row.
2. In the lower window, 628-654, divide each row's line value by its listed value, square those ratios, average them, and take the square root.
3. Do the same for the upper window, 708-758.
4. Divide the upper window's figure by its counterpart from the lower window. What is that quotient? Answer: 0.79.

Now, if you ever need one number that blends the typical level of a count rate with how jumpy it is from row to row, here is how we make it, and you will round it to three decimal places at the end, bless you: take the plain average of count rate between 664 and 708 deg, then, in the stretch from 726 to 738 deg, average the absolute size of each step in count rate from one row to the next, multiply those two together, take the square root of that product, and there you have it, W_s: 0.472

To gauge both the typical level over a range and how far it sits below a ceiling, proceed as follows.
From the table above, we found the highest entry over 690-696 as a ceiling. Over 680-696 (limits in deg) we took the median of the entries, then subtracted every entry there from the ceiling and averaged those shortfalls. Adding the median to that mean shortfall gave 1.96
